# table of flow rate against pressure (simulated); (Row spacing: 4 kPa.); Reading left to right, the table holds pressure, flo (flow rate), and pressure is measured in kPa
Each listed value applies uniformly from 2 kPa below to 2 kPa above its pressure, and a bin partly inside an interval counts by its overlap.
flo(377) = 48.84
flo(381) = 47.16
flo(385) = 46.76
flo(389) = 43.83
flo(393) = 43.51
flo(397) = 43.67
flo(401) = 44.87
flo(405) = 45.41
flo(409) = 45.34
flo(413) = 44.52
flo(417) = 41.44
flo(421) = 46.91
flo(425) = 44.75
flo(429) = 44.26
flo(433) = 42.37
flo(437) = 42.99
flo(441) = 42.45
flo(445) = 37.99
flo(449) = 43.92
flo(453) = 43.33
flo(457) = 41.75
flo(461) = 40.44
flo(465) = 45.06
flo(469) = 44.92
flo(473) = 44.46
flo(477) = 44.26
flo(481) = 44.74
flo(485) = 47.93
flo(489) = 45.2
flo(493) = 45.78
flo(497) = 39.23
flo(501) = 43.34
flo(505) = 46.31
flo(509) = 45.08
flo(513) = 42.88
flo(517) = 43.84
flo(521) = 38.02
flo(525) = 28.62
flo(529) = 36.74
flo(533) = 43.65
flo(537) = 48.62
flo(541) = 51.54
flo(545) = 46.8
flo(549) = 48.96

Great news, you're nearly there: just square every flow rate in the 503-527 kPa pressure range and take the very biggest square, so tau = 2145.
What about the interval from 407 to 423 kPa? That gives 2201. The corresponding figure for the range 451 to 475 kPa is 2030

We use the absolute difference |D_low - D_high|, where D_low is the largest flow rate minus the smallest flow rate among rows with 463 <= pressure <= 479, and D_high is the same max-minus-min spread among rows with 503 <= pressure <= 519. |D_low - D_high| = 2.6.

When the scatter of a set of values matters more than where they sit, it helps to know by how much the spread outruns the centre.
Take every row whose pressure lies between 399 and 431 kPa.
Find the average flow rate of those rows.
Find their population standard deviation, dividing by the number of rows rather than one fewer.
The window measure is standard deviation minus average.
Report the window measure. -43.2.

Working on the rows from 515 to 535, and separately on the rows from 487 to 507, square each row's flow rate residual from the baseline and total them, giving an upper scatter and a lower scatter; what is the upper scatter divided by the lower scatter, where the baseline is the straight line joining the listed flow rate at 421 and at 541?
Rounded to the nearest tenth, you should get 4.7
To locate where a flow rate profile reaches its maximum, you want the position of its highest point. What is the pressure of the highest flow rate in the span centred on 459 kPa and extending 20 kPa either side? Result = 465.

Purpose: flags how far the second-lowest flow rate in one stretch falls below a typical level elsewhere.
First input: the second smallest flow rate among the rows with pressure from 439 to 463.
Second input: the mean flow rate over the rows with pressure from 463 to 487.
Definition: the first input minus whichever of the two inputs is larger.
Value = -4.8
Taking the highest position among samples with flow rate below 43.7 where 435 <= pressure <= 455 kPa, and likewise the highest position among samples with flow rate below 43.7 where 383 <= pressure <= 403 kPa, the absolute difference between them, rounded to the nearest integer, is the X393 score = 56 kPa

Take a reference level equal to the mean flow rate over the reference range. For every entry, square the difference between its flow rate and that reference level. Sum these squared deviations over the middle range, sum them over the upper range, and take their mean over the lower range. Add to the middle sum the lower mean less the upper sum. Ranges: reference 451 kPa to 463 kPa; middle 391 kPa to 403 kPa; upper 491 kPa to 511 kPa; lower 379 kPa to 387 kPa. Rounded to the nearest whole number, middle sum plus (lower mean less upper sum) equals -13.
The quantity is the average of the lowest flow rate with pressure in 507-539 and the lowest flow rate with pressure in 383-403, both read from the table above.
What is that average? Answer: 36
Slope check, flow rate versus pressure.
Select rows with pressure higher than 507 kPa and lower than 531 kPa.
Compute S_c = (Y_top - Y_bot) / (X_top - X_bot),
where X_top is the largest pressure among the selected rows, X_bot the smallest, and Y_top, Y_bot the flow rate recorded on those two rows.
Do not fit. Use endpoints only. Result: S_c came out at -0.42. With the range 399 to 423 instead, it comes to 0.10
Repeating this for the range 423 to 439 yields -0.15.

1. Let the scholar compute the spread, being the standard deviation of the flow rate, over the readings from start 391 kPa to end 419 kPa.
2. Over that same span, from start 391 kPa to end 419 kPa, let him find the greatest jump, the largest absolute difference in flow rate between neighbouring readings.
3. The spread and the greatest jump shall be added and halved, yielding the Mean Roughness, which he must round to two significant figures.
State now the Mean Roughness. 2.2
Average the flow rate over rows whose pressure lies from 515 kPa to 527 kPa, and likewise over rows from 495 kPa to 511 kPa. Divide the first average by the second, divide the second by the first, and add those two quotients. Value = 2.03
